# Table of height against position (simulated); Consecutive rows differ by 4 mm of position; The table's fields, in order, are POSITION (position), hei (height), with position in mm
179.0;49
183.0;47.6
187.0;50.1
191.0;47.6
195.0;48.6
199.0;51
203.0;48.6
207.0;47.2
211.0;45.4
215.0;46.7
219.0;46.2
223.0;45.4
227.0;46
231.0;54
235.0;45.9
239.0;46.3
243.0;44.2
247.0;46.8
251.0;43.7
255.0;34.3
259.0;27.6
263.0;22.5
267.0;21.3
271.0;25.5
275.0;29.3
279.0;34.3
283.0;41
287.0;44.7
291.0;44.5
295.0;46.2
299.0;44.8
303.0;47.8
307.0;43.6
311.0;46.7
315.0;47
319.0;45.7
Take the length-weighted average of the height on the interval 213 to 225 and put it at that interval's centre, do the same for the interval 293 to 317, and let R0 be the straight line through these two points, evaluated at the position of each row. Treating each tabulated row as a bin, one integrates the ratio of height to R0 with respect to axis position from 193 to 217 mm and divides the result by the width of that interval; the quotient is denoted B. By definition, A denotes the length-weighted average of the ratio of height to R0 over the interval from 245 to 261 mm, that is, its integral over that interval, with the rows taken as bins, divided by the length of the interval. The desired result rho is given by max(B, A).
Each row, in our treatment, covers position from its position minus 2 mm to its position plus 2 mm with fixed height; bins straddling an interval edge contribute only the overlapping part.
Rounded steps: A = 0.83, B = 1.04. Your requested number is 1.04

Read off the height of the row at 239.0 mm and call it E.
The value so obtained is 46.3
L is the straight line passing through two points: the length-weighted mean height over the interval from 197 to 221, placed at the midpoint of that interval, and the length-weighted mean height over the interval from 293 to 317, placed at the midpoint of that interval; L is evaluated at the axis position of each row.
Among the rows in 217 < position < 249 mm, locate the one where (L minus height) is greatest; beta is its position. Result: 243.0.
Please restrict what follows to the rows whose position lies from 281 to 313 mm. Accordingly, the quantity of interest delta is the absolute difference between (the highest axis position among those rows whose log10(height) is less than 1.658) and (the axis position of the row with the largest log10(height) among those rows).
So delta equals 4 mm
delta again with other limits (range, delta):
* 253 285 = 0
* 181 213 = 12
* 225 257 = 24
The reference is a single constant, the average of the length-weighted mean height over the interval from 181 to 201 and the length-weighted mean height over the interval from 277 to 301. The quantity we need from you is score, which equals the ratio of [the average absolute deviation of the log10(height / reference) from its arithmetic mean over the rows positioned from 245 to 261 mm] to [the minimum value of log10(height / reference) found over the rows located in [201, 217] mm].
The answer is -23.0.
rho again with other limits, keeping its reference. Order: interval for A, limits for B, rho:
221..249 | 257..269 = 1.02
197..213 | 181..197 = 1.05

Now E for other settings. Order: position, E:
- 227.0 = 46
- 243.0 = 44.2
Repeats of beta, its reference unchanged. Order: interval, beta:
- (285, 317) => 307.0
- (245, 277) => 267.0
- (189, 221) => 211.0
